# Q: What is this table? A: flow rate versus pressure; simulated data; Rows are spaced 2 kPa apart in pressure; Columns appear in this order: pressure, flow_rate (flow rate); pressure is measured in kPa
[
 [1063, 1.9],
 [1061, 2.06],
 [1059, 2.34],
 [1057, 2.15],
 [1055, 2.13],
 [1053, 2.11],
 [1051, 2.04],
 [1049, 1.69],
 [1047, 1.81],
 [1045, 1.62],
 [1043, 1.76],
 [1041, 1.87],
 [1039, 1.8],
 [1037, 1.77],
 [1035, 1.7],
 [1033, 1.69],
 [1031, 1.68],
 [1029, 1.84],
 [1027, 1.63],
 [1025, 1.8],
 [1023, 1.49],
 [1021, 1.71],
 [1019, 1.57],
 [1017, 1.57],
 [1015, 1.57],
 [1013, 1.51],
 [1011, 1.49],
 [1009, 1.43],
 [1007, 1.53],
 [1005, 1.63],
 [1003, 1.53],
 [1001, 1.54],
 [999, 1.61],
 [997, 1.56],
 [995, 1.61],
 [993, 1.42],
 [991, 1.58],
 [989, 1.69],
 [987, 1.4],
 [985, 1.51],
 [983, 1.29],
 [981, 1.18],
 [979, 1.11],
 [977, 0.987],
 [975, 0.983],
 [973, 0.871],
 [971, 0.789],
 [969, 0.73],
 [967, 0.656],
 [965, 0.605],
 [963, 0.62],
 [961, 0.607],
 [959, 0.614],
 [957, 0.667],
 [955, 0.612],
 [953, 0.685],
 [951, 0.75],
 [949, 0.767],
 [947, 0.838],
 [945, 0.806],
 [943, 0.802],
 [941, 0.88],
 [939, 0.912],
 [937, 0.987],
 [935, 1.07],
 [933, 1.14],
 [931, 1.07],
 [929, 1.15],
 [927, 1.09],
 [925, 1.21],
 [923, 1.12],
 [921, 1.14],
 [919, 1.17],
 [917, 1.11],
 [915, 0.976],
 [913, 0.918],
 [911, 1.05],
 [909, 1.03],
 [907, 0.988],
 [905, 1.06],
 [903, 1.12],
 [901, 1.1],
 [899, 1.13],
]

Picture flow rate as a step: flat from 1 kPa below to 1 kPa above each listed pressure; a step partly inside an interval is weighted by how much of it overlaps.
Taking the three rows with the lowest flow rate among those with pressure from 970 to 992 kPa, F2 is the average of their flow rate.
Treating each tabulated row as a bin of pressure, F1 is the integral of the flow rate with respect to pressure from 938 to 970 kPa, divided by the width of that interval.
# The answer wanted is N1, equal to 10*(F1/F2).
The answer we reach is 8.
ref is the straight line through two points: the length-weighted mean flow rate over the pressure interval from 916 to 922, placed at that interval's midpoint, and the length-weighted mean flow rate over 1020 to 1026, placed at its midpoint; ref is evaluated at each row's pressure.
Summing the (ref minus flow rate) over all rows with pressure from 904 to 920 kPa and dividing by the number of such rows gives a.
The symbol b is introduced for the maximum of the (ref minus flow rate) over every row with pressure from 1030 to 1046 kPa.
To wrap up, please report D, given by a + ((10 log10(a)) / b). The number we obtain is -74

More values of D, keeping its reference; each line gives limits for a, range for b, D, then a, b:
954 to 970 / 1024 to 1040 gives -24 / 0.72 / 0.06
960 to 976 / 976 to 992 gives -3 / 0.66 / 0.45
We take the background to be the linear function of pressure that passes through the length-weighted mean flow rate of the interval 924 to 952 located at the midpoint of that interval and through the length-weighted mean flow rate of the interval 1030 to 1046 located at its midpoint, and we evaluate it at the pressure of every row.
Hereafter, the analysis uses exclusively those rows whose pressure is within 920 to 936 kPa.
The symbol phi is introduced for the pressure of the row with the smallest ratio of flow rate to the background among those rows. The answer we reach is 935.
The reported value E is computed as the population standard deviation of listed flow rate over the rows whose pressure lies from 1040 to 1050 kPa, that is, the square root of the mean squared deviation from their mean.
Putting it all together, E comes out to 0.09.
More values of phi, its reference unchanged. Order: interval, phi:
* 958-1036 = 965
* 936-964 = 961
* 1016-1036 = 1023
